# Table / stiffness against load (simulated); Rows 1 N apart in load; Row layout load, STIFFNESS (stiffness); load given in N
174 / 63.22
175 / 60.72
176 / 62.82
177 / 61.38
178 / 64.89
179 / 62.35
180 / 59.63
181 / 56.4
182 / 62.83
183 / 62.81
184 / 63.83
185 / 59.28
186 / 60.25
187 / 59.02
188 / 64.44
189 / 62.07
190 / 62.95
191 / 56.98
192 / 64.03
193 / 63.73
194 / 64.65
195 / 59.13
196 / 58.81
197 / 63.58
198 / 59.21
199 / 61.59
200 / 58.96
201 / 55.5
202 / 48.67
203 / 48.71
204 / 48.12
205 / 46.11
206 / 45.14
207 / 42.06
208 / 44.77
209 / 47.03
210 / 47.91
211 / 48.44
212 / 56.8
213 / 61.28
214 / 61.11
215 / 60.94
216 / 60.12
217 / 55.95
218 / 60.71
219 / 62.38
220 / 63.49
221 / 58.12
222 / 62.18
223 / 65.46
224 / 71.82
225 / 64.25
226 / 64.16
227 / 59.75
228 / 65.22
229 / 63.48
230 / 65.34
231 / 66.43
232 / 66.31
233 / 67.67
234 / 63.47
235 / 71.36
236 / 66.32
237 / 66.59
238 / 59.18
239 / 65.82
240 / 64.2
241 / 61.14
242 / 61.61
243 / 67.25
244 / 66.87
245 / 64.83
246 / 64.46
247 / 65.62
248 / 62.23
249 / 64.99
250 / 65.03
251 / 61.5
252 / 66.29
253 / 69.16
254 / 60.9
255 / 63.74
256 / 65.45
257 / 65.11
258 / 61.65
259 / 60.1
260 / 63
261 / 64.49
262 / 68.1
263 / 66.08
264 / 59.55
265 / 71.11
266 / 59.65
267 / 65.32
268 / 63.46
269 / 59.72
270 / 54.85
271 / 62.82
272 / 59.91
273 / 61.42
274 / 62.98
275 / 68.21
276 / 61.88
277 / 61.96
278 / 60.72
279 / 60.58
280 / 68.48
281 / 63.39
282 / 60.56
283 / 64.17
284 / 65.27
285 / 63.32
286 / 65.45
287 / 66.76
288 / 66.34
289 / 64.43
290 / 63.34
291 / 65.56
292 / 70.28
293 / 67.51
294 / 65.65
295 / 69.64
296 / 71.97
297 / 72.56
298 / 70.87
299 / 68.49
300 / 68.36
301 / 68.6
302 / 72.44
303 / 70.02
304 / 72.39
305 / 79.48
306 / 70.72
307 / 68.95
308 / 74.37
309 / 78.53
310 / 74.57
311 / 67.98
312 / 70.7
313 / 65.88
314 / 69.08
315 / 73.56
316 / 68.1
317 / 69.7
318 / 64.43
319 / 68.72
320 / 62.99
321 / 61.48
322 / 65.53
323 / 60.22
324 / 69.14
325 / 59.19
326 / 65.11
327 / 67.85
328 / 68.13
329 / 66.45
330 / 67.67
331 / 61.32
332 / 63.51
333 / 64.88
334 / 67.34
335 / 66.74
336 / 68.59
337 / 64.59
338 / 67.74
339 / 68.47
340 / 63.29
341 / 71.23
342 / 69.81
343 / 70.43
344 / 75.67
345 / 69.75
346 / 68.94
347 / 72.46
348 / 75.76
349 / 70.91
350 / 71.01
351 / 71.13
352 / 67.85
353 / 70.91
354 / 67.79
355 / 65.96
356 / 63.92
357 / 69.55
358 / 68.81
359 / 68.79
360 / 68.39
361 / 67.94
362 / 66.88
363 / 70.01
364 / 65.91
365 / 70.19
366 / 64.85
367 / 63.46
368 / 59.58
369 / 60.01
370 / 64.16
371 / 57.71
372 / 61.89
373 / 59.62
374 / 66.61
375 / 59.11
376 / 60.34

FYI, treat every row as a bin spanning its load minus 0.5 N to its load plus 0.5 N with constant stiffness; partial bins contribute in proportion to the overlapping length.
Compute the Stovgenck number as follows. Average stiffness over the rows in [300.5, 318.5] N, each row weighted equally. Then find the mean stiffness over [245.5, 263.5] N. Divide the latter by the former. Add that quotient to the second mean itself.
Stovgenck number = 65.2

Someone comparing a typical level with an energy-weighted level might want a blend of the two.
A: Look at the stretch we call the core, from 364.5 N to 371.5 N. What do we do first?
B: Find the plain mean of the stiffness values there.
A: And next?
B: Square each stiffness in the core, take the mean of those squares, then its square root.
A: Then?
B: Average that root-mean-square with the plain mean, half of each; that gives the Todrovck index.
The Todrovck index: 62.9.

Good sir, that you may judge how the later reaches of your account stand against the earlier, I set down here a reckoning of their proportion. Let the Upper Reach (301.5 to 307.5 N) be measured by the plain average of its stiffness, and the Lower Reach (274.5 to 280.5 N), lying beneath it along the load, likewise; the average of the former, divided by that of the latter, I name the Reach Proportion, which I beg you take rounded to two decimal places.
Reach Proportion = 1.14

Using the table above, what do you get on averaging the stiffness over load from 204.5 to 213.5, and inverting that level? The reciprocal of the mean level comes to 0.0205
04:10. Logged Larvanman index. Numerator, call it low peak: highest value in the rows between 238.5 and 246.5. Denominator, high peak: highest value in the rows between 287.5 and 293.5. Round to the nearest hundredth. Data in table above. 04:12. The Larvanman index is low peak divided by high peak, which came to 0.96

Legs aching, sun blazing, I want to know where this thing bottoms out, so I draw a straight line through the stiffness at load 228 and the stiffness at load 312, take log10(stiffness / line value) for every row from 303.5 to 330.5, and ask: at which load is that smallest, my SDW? 325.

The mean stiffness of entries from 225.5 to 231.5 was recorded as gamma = 64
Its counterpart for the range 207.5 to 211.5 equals 47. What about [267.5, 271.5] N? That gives 60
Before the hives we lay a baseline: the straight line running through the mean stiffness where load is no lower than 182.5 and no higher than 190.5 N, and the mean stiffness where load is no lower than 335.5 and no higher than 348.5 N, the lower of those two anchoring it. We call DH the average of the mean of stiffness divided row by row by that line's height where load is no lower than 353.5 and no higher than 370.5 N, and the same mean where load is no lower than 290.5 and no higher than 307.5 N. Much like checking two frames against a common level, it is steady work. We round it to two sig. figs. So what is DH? 0.99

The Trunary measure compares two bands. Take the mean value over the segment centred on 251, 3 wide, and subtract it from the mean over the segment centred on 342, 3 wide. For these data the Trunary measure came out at 6.2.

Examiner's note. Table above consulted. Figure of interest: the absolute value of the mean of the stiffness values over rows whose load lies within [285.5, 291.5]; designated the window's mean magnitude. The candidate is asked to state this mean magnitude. 65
